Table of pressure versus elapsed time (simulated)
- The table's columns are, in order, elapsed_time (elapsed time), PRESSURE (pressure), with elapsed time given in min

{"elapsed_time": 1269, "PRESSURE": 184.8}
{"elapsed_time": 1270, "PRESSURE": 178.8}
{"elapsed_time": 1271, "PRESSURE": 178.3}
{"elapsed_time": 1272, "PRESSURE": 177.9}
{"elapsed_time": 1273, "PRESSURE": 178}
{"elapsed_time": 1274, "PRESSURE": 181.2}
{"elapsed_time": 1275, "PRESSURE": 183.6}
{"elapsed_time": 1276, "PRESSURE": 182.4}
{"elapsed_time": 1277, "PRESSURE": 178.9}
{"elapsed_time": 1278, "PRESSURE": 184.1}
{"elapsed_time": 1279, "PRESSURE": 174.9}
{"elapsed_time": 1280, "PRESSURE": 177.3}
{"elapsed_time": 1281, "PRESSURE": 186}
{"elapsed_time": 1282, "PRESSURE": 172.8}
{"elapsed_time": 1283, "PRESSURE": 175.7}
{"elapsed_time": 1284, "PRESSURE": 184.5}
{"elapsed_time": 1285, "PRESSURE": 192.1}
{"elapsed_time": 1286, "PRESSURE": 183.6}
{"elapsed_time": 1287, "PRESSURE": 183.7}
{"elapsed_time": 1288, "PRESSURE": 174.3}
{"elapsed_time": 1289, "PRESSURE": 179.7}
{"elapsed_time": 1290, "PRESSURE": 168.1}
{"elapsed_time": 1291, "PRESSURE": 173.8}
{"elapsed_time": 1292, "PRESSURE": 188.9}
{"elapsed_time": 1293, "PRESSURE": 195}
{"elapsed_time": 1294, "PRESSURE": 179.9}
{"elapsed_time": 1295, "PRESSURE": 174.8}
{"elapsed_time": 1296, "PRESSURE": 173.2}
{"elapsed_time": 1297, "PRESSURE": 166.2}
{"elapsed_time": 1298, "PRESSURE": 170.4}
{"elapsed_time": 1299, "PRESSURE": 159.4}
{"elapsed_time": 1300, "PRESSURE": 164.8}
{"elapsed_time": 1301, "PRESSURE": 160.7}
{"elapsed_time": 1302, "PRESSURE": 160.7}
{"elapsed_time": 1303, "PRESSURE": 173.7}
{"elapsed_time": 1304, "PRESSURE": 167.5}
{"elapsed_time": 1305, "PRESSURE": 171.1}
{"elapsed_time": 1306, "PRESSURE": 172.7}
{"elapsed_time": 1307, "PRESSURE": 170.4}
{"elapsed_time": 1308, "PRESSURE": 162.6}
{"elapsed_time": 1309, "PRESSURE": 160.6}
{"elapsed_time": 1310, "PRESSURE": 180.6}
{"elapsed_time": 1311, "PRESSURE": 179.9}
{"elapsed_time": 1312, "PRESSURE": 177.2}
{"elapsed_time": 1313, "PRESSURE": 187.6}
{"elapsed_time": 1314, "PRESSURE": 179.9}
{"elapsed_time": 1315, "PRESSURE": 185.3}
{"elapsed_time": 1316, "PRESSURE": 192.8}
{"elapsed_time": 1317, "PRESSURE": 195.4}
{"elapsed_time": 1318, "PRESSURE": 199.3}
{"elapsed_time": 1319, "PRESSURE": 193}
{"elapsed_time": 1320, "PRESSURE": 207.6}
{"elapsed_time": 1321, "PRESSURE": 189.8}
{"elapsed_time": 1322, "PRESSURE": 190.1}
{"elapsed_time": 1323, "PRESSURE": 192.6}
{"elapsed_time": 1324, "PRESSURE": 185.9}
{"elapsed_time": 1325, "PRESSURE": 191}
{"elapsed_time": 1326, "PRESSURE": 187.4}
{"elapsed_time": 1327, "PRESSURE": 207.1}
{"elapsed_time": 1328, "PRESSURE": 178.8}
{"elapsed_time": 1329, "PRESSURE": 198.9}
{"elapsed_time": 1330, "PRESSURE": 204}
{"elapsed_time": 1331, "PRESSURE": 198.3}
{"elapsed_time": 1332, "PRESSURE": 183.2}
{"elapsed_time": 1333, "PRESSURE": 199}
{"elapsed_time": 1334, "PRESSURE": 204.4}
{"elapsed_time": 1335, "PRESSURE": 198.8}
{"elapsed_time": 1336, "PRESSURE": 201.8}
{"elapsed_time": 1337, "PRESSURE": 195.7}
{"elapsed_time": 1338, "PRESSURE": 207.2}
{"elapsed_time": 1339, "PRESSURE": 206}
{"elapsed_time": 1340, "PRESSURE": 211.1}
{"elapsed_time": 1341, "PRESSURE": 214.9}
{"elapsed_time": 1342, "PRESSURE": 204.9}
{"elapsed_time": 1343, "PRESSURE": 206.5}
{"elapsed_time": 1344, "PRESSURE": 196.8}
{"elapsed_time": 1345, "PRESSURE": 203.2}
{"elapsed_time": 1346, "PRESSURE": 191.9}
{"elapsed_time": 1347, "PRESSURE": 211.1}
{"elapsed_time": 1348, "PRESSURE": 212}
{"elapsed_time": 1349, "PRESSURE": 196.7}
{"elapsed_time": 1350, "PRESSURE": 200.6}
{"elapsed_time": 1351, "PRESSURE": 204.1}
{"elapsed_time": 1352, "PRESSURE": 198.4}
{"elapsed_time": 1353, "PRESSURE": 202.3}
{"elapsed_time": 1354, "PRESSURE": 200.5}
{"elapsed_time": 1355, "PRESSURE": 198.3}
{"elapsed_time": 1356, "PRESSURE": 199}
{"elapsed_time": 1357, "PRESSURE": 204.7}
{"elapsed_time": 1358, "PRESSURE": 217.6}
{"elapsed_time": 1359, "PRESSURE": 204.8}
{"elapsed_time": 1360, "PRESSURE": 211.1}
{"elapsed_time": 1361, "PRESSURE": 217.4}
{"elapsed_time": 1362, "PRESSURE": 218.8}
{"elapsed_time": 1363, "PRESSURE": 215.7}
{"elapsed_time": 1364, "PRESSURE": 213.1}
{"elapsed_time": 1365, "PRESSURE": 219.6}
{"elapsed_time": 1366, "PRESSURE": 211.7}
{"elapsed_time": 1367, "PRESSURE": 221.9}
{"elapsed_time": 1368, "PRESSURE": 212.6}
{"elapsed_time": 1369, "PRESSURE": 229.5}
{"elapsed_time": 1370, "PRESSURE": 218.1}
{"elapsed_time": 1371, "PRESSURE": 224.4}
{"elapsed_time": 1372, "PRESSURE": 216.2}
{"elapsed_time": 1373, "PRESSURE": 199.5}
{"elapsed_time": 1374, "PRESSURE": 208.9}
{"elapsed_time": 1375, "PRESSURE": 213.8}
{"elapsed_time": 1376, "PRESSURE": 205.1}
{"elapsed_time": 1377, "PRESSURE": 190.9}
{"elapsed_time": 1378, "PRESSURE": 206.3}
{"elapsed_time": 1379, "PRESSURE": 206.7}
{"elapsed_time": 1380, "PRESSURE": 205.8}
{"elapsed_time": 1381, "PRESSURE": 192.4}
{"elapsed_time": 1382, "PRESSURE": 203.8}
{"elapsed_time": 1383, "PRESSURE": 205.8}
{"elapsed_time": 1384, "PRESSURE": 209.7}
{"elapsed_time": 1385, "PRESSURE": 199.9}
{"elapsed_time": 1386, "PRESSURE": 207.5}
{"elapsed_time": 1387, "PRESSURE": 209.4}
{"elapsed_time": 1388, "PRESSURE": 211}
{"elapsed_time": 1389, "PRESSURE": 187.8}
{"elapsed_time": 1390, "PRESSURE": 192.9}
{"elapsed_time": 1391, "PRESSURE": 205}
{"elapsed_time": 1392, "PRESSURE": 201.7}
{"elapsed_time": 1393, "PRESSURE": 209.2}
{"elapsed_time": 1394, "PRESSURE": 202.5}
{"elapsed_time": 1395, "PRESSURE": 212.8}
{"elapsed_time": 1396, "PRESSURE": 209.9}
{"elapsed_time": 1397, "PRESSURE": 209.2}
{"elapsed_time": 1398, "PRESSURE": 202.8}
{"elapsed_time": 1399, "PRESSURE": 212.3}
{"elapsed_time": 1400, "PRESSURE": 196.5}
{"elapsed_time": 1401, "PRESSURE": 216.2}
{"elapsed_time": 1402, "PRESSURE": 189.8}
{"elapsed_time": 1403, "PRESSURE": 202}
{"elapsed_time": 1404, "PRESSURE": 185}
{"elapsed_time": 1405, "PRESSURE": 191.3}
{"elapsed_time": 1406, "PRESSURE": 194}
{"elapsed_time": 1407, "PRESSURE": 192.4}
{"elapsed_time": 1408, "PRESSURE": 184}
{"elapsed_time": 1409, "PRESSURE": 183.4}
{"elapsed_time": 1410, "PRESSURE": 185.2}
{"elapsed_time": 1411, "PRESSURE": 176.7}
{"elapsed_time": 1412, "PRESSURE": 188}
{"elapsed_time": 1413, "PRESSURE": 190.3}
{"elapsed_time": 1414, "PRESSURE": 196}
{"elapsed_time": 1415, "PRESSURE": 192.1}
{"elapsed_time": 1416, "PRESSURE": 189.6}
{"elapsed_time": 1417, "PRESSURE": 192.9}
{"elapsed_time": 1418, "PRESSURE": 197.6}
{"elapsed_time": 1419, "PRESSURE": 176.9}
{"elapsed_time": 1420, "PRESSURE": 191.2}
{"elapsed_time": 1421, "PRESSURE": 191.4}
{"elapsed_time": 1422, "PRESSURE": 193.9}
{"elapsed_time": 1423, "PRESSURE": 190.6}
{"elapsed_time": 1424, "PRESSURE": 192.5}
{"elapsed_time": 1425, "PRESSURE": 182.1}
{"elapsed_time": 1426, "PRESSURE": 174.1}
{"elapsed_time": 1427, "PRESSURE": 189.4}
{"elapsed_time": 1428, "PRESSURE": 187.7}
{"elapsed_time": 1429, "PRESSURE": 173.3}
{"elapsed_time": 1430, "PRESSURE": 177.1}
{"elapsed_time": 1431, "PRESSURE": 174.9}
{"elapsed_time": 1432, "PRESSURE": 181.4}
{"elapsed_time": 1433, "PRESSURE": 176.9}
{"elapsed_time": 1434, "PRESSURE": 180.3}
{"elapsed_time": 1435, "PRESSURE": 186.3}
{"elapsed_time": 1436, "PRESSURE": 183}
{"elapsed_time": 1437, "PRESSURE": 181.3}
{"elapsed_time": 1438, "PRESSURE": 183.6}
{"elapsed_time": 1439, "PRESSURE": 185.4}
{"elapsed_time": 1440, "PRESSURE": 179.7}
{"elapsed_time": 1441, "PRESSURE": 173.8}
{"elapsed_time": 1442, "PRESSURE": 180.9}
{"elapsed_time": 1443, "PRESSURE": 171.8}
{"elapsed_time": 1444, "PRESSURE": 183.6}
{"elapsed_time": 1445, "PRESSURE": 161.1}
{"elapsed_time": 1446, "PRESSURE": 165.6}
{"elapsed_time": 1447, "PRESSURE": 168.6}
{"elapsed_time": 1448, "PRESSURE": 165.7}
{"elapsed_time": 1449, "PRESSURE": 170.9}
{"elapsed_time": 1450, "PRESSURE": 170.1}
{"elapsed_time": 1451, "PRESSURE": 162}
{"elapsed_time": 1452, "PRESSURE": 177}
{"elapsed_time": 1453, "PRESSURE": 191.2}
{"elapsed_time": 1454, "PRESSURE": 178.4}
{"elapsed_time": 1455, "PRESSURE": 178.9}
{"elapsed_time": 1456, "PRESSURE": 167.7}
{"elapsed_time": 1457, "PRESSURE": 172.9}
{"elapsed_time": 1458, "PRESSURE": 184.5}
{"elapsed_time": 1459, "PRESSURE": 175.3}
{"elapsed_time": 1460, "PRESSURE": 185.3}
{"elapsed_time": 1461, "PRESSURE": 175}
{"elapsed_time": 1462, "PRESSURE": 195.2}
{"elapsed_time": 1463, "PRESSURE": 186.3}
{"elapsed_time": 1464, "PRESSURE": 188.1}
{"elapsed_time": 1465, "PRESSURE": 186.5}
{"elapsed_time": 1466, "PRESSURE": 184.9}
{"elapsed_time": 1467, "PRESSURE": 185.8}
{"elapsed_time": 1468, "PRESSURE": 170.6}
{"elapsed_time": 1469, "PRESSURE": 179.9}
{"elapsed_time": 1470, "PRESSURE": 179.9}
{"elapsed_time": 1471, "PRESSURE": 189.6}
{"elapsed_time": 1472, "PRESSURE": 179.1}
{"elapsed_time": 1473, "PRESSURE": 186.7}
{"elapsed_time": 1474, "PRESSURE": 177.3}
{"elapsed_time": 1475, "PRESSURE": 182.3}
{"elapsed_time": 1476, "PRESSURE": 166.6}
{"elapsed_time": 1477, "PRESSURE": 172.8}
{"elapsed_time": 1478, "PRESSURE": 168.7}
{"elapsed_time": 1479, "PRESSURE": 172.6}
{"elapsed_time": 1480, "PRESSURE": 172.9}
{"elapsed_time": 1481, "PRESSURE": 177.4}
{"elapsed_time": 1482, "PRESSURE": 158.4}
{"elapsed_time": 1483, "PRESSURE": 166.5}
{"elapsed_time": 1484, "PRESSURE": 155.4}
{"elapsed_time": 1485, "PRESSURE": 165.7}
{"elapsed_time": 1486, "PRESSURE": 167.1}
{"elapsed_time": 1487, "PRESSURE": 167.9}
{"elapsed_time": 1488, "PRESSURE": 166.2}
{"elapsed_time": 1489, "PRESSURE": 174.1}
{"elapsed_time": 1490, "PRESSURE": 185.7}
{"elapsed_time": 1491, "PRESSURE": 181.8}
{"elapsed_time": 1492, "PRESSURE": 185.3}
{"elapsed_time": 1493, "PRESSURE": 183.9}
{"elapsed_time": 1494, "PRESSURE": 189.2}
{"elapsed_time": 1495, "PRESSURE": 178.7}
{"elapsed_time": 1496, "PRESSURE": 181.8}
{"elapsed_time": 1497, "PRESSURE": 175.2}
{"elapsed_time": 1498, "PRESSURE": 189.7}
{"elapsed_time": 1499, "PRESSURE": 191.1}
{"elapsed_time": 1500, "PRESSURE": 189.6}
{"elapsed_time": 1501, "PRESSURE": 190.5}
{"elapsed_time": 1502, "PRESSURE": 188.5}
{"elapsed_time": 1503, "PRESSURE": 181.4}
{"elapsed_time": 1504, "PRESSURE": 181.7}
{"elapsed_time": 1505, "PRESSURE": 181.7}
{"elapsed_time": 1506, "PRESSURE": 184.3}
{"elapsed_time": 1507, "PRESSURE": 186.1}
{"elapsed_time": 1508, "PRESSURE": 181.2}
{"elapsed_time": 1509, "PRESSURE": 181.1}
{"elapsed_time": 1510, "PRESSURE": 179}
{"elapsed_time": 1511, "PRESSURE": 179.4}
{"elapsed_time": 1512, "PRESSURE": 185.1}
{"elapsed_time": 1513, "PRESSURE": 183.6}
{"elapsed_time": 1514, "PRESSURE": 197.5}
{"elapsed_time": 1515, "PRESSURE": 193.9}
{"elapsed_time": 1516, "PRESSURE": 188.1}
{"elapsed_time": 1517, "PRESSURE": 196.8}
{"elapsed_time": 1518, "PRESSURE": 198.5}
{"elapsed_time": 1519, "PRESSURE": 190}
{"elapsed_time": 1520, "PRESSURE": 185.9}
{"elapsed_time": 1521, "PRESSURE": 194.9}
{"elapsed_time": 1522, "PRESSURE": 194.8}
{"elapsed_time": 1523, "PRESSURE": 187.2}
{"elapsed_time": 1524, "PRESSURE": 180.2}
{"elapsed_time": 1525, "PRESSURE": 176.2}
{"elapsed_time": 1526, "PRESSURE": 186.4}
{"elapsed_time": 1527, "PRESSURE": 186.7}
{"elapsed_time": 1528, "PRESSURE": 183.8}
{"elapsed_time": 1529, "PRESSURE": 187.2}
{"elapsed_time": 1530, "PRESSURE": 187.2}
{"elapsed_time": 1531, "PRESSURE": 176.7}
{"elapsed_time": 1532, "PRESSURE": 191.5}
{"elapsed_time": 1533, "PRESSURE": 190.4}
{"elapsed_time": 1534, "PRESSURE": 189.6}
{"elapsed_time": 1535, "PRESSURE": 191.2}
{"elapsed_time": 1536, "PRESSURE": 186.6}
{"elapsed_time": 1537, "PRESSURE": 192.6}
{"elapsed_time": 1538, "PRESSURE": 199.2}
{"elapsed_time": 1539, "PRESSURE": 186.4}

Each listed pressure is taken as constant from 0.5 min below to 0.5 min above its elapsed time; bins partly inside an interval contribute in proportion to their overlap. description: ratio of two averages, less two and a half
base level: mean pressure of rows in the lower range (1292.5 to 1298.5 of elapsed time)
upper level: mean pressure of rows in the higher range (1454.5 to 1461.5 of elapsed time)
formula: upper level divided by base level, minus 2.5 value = -1.50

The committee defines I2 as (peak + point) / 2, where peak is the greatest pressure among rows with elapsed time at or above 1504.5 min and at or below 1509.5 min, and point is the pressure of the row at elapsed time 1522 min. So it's 190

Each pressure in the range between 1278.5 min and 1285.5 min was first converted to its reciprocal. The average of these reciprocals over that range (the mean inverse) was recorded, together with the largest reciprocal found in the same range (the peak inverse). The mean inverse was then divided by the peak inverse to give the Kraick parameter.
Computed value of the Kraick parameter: 0.96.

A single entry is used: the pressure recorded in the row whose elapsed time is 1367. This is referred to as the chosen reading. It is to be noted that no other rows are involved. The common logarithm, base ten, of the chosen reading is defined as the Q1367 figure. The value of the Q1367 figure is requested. 2.35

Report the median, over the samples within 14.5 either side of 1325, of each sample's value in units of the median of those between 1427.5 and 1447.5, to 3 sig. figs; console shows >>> 1.07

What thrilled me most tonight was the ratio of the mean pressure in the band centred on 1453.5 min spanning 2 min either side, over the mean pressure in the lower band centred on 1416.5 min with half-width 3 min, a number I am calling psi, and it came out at 0.95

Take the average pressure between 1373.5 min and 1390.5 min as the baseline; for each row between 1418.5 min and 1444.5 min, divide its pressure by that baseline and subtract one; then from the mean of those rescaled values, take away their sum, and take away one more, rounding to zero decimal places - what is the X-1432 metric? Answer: 2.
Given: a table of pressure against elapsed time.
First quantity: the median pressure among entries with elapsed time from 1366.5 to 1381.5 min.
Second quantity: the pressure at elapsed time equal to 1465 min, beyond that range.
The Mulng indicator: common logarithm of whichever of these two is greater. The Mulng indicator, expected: 2.32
